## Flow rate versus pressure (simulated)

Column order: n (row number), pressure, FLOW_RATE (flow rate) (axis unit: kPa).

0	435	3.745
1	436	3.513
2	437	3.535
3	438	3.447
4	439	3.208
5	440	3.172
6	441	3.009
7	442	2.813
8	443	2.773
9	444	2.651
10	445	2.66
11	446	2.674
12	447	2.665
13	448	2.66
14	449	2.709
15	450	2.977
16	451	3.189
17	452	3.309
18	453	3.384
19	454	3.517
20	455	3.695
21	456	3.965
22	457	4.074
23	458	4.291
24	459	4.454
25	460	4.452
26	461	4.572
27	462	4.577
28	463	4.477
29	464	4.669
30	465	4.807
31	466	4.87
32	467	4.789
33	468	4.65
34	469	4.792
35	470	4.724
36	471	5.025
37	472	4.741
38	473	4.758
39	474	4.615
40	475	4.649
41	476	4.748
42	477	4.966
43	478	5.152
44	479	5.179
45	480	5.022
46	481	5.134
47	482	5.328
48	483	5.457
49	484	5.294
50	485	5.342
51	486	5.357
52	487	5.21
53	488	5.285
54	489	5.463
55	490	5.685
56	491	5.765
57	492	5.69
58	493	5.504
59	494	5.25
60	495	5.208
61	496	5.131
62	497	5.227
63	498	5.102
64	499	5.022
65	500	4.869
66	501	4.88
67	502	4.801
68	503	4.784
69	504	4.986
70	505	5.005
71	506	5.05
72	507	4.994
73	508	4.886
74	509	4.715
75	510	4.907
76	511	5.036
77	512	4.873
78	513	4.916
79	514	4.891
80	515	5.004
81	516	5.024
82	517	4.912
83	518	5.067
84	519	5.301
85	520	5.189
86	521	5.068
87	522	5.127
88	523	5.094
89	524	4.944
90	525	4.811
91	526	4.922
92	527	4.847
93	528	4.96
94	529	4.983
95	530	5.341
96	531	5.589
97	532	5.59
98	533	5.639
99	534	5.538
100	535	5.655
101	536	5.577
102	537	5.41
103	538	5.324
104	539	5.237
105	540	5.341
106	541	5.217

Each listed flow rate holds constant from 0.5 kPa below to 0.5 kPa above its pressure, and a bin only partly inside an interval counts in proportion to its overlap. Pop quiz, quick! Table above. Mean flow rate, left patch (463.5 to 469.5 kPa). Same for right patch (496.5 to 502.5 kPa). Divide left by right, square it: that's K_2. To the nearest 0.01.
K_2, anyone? 0.91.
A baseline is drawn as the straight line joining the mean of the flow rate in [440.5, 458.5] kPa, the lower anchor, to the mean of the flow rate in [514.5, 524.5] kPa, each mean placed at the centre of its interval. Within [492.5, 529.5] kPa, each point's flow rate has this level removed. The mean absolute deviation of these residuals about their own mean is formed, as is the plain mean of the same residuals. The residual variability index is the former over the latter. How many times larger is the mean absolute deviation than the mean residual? 1.7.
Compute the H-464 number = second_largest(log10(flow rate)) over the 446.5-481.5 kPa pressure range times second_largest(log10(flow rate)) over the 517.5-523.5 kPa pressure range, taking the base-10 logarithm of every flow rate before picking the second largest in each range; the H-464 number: 0.509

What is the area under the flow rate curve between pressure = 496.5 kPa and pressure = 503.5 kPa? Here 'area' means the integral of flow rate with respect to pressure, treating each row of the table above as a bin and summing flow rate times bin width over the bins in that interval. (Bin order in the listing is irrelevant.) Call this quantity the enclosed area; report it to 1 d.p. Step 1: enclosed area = 34.7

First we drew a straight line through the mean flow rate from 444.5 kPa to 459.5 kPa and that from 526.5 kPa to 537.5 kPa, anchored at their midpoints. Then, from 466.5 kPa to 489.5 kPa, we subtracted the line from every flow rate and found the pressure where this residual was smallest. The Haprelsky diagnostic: 474 kPa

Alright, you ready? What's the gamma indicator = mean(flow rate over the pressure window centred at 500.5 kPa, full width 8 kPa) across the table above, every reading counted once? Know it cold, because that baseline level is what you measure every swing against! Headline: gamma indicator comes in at 5.0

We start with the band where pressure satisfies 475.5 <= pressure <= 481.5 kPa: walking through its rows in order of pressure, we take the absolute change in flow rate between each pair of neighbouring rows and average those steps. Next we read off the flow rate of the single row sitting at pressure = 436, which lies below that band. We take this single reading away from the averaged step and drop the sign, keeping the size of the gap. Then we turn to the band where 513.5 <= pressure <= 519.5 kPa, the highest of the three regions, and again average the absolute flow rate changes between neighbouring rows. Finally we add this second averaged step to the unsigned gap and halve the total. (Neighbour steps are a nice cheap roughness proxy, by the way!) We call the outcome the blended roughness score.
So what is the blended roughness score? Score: 1.7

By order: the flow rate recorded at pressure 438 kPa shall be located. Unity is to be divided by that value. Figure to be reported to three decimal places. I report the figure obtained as 0.290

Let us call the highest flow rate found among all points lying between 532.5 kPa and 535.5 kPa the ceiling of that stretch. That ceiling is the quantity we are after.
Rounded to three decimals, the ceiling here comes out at 5.655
